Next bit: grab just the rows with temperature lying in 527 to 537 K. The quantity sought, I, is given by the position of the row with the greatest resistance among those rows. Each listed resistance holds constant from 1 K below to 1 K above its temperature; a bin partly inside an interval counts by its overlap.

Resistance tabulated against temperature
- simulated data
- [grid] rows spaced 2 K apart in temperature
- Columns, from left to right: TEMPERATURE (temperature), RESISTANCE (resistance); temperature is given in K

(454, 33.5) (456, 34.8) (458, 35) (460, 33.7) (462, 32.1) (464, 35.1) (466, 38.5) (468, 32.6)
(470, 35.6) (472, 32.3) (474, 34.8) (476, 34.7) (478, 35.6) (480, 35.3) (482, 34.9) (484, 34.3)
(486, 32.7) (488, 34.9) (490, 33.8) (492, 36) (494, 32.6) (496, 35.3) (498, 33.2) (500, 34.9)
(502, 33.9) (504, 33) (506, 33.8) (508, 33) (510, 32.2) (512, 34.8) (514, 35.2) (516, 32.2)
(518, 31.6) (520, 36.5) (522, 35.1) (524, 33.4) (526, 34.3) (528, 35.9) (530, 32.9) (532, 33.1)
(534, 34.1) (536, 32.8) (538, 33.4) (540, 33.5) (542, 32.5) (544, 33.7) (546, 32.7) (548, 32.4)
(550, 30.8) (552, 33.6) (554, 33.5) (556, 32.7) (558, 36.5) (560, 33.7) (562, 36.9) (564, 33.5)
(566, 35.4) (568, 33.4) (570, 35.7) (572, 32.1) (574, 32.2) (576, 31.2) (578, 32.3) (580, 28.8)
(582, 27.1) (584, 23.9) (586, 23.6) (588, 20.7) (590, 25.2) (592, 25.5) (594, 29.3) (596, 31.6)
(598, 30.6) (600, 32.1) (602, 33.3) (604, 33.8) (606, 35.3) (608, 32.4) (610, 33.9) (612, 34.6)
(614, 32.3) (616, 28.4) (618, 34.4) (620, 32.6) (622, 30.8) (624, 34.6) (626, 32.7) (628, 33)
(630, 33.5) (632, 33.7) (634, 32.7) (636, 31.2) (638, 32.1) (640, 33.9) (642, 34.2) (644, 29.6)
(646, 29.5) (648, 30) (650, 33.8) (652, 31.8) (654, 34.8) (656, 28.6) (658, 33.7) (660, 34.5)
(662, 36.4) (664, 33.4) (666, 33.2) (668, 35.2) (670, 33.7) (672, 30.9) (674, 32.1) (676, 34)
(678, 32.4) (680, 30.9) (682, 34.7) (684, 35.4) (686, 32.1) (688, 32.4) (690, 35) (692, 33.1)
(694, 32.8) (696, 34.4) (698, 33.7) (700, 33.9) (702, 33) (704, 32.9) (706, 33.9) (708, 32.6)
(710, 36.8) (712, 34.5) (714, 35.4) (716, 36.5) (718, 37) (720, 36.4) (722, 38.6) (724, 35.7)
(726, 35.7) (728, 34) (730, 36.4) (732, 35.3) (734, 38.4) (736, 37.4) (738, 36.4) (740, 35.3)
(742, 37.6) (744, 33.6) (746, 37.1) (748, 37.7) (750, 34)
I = 528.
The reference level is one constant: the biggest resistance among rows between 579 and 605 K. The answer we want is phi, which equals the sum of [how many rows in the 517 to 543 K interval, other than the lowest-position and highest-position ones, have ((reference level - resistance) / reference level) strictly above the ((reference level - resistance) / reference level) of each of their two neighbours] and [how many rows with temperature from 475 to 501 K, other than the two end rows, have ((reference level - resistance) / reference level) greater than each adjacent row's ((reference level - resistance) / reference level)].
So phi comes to 7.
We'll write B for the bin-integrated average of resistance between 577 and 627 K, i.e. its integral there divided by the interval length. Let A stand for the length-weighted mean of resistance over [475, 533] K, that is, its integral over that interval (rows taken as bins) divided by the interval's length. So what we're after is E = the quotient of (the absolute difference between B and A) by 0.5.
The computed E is 7.4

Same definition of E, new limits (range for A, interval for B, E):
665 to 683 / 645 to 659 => 2.5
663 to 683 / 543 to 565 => 1.2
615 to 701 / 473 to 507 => 2.9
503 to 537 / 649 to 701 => 0.8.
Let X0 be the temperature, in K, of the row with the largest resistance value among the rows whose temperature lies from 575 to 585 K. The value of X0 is 578 K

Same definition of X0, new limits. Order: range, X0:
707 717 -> 710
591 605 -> 604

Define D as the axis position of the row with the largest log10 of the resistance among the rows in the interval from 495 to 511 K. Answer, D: 496 K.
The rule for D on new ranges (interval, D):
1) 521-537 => 528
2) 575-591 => 578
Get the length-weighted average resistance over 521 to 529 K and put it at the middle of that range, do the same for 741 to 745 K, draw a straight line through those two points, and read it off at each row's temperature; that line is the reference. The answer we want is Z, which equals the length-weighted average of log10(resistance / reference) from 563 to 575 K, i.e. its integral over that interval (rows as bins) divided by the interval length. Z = -0.015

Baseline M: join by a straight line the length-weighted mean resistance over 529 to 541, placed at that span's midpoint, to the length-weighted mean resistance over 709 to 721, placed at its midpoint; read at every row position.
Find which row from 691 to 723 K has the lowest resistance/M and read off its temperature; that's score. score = 708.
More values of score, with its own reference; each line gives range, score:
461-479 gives 462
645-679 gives 656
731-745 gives 744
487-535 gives 518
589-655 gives 590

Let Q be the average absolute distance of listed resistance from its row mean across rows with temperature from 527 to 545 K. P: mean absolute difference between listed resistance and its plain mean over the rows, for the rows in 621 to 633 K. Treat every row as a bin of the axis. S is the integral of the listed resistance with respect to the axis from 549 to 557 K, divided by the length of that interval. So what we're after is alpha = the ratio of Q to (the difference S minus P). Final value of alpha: 0.021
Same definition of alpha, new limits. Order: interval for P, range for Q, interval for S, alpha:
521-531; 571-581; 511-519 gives 0.032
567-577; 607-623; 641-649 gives 0.049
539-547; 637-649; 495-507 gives 0.055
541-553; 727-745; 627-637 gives 0.041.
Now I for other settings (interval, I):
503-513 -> 512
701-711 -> 710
